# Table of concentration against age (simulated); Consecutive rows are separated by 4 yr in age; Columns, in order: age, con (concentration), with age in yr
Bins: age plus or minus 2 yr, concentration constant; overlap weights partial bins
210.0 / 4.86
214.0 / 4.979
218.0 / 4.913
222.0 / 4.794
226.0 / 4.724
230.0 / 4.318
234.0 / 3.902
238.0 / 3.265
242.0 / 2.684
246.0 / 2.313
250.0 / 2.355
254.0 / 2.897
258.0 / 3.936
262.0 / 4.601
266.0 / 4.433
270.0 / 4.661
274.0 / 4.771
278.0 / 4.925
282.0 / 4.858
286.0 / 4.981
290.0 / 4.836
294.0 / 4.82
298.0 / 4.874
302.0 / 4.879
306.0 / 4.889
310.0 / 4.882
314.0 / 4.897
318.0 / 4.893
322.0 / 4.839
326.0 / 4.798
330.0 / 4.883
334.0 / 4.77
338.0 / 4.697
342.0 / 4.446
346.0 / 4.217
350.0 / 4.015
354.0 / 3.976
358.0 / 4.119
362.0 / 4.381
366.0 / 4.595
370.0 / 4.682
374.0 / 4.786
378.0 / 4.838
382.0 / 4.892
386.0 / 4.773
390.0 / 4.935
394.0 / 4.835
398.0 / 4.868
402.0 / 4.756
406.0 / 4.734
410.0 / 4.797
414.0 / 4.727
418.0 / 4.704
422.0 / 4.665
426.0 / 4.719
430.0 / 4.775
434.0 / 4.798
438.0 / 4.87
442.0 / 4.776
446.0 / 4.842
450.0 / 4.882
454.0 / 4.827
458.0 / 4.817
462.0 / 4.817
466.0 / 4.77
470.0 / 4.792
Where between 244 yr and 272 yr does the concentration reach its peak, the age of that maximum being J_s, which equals 270.0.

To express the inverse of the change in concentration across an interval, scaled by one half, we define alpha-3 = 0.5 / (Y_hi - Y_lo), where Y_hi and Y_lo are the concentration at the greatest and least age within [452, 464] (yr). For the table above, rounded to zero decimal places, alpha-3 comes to -50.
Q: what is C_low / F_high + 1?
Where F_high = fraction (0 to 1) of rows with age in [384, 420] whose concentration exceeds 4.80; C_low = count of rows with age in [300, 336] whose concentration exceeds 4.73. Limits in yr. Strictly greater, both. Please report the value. 28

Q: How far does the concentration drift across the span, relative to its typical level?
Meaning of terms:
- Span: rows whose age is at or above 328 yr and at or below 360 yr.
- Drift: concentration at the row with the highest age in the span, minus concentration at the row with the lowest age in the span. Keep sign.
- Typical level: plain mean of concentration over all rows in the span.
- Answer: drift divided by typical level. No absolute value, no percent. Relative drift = -0.17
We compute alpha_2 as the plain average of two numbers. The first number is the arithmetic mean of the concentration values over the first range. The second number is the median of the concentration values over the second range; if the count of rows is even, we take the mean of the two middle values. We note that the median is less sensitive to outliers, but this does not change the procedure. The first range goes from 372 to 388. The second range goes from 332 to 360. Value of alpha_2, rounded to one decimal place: 4.5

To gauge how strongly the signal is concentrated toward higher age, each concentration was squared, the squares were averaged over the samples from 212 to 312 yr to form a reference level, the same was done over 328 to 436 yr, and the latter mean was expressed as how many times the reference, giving 1.13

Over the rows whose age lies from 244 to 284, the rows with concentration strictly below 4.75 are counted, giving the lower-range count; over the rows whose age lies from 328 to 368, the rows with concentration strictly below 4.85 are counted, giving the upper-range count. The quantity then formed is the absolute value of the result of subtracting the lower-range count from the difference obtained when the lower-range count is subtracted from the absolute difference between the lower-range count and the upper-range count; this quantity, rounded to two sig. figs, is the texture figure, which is 12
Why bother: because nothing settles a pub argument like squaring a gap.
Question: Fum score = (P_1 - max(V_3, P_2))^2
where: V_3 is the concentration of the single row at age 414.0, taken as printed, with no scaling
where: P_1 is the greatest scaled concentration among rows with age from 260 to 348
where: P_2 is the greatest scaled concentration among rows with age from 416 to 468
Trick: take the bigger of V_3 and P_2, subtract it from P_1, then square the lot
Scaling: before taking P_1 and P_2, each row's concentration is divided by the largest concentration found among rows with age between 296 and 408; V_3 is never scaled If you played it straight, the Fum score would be 13.8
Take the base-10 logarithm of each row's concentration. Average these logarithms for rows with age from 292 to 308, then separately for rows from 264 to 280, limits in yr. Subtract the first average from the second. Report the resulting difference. -0.016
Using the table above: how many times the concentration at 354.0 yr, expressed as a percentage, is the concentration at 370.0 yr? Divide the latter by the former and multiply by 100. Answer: 118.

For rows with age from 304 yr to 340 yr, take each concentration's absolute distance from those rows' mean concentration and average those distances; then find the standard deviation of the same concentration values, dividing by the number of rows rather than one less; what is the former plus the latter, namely 0.12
